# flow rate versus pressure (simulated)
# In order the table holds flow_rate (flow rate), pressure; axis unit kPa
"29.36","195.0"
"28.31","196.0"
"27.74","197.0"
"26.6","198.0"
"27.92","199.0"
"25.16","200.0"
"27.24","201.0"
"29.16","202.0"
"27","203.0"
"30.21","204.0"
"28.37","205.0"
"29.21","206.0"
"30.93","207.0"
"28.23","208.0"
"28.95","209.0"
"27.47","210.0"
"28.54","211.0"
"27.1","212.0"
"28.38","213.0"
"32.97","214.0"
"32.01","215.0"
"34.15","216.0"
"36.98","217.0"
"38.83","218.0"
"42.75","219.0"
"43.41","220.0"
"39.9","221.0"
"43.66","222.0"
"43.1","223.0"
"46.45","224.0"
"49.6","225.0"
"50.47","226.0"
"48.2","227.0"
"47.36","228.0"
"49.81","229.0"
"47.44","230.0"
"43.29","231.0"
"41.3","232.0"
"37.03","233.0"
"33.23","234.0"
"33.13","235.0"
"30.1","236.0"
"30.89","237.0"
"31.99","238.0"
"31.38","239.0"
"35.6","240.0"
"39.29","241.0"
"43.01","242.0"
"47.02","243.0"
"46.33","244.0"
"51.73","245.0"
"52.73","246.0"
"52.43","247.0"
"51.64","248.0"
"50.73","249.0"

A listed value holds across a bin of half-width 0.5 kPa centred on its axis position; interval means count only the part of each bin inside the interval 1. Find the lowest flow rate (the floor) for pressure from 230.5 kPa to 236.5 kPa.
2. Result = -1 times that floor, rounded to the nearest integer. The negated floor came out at -30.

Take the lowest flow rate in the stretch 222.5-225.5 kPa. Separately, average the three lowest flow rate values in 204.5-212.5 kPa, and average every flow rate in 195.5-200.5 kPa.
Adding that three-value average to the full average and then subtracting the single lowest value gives 12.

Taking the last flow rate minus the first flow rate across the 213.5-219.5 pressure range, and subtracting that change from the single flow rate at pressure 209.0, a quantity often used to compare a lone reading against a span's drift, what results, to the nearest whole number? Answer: 19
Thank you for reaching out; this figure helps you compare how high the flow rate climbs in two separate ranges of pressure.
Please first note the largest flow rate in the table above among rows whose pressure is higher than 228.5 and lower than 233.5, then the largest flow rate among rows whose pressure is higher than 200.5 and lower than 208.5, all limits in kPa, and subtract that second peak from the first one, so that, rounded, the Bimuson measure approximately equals 18.9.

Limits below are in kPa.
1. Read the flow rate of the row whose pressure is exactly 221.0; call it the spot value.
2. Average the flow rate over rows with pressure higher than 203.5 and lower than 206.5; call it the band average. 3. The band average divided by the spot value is 0.73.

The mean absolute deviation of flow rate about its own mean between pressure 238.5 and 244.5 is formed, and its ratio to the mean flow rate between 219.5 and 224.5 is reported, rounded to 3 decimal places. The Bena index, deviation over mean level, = 0.116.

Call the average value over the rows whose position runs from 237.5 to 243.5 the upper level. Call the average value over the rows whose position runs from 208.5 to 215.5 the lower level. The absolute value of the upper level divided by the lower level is 1.30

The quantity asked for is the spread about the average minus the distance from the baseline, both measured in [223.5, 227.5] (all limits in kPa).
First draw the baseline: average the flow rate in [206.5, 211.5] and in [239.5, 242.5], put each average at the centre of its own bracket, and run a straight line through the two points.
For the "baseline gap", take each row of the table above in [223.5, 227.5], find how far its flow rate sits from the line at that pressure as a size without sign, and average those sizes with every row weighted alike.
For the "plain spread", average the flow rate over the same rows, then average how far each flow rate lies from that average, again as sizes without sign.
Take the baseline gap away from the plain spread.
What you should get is -13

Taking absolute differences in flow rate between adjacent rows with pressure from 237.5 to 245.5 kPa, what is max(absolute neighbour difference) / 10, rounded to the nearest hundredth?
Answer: 0.54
